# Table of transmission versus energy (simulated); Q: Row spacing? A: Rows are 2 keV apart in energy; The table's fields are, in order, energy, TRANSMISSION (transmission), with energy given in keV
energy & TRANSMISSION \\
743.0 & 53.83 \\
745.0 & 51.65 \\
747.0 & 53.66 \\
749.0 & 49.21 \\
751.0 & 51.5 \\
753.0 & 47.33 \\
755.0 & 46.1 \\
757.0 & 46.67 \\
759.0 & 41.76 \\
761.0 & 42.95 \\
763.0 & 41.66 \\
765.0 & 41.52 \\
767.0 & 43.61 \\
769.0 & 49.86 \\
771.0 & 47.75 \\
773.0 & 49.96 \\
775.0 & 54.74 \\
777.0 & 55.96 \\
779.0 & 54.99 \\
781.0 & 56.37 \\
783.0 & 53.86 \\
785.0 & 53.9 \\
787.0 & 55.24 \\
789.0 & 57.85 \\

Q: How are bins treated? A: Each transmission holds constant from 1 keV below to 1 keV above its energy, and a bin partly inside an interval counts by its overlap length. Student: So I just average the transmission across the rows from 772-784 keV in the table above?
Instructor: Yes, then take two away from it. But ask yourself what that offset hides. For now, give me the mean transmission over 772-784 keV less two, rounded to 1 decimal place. 52.3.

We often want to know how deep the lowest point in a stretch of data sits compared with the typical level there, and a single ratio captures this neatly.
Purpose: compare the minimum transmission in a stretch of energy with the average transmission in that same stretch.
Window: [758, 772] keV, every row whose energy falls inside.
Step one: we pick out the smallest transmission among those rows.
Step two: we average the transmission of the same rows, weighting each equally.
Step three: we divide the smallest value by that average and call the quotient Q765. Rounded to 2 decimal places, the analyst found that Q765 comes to 0.94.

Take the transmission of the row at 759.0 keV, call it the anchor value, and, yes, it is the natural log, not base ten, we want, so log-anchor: 3.73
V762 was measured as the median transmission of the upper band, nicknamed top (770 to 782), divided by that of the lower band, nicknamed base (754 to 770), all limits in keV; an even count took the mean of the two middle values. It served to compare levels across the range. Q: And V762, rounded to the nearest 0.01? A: 1.27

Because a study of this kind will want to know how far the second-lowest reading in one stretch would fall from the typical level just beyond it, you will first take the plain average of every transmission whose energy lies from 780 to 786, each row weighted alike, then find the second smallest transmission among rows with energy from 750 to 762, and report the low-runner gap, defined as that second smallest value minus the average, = -12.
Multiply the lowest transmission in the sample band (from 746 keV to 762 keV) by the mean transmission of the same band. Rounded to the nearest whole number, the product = 1979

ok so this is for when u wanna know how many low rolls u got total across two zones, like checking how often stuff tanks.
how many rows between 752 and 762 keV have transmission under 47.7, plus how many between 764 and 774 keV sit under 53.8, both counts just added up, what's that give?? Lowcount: 10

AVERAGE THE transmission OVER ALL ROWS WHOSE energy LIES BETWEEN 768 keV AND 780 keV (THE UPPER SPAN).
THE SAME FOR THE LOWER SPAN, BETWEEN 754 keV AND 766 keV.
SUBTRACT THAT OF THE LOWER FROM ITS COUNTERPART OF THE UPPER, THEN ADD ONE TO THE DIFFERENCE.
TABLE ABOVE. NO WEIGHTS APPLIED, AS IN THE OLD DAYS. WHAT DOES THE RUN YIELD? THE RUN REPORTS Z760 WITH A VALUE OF 10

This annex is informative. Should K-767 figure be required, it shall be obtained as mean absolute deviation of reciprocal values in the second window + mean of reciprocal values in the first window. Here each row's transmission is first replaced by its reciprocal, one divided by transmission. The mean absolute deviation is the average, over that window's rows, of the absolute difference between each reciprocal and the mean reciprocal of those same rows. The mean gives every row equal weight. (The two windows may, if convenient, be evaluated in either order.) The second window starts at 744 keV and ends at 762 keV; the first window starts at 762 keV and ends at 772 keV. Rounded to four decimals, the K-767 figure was 0.0238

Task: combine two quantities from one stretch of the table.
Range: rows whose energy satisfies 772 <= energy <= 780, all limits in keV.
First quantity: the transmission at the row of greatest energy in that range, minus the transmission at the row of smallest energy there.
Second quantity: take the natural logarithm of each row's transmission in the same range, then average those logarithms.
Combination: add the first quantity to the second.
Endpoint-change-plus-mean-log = 9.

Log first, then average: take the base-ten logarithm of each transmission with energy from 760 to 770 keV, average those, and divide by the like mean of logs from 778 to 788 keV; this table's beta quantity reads 0.94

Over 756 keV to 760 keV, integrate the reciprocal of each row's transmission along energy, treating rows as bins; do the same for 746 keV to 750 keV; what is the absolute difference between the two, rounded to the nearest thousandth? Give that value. 0.013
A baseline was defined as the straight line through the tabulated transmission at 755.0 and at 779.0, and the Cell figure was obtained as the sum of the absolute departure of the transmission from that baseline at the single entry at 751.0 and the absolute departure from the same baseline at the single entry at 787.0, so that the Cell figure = 9.6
